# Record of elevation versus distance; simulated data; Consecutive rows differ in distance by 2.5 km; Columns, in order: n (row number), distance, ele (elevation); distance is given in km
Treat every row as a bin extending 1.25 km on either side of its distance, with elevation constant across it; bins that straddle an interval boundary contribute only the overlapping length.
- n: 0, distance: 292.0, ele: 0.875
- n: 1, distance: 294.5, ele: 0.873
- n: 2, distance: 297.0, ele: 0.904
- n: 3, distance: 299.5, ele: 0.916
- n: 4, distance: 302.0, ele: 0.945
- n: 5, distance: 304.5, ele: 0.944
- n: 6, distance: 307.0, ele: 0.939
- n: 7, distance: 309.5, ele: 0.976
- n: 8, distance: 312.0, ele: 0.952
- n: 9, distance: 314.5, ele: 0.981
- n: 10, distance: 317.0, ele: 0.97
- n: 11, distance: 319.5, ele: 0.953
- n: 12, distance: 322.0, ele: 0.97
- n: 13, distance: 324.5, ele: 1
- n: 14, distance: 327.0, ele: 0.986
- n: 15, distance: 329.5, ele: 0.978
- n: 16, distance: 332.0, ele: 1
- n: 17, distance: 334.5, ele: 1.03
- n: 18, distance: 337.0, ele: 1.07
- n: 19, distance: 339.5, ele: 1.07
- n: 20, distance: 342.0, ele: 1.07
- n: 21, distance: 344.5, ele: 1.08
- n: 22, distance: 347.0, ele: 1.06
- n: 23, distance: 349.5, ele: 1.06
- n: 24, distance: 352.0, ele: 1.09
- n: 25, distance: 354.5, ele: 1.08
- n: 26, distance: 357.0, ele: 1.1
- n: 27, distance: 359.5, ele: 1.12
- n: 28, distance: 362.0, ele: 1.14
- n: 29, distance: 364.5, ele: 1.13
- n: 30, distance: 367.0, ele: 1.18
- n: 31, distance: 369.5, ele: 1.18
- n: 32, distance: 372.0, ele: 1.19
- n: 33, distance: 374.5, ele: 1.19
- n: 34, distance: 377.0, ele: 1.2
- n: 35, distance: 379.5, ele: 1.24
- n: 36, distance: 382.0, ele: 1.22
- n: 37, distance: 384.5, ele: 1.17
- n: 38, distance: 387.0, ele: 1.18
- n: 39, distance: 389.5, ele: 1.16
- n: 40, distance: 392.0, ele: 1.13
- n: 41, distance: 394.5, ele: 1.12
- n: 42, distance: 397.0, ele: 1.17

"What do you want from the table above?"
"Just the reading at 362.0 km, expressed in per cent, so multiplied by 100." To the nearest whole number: 114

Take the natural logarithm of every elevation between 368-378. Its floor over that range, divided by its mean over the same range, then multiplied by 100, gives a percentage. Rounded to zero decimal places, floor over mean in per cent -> 95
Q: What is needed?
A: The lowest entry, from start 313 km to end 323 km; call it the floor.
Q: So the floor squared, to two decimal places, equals 0.91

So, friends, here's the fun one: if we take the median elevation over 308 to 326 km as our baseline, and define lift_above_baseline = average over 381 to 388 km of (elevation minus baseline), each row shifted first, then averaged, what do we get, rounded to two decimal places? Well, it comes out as 0.22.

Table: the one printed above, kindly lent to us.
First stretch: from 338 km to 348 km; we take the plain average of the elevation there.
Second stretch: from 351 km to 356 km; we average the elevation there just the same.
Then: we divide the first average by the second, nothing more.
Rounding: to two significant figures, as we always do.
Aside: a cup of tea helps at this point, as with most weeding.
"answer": 0.99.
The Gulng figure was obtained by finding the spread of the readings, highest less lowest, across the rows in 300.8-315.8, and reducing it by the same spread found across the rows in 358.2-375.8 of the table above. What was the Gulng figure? -0.028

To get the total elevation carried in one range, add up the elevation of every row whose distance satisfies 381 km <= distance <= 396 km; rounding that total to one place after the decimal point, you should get 7.0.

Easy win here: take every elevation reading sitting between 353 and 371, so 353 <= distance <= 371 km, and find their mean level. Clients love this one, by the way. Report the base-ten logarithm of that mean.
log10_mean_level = 0.054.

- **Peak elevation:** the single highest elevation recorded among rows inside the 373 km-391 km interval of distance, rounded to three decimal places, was 1.240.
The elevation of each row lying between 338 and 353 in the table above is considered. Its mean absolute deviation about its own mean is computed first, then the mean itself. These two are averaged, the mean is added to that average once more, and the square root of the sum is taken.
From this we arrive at 1.27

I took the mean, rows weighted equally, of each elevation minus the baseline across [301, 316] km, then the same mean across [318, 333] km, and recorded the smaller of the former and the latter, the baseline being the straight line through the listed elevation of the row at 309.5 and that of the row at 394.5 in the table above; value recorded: -0.022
